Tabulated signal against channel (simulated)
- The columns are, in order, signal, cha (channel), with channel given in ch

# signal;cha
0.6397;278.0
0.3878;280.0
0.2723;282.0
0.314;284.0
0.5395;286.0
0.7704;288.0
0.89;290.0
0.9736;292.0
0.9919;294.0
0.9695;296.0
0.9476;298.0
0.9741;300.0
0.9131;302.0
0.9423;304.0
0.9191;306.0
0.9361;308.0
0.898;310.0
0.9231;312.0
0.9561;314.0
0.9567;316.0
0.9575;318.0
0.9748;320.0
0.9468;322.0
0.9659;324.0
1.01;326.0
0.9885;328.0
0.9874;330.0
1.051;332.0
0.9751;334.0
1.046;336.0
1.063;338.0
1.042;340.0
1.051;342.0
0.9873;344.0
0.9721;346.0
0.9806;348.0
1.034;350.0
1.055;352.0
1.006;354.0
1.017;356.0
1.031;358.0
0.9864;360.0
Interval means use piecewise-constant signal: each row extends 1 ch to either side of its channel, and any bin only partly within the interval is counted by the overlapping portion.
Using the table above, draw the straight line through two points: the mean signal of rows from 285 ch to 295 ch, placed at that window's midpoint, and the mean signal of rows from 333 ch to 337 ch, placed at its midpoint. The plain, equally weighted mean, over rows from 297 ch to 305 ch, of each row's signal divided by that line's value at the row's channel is 1.08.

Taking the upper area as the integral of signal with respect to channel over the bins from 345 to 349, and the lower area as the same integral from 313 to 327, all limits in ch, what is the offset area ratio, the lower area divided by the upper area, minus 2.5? 1.0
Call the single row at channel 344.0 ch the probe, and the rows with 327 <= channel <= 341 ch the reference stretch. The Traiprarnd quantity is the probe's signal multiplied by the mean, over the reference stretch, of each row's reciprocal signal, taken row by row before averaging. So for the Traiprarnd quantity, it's 0.97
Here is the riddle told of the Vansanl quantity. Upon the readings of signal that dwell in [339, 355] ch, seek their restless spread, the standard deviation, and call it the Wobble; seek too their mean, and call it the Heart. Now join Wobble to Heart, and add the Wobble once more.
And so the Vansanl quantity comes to 1.08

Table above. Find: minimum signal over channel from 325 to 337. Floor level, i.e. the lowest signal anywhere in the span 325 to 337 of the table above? 0.9751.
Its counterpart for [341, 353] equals 0.9721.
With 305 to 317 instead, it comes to 0.898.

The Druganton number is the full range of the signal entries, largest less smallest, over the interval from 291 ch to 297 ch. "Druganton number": 0.022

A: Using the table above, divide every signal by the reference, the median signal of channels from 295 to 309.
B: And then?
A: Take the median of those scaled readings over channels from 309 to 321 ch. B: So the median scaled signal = 1.01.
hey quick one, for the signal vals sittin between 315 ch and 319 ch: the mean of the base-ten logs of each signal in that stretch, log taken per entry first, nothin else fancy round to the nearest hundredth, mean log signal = -0.02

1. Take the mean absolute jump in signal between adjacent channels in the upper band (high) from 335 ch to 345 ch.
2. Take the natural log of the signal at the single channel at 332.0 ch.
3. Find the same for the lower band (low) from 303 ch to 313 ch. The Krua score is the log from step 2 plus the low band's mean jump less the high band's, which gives 0.05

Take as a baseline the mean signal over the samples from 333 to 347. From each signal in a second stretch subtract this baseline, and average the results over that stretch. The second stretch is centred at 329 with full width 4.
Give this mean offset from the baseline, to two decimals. -0.03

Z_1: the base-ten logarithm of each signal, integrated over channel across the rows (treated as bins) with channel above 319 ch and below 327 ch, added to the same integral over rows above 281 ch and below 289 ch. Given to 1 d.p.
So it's -3.0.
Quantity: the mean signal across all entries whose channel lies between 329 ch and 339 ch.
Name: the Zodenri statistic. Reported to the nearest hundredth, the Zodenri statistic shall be 1.02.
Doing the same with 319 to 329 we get 0.98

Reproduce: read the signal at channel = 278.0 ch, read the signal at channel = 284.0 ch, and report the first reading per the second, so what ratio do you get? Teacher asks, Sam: 2.04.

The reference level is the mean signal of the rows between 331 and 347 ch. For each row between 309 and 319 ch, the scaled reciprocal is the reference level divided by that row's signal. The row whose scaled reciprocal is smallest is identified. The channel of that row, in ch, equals 318.0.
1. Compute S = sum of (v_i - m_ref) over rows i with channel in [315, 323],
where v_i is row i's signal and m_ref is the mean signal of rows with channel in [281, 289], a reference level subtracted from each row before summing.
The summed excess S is 1.9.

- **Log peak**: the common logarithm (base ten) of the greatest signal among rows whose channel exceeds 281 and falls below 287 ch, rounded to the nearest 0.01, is -0.27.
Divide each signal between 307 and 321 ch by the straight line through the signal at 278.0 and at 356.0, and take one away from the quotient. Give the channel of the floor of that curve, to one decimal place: 310.0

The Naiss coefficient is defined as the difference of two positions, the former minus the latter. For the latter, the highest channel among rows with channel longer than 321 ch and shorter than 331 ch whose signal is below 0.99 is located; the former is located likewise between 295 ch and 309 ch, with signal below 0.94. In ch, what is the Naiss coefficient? -22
